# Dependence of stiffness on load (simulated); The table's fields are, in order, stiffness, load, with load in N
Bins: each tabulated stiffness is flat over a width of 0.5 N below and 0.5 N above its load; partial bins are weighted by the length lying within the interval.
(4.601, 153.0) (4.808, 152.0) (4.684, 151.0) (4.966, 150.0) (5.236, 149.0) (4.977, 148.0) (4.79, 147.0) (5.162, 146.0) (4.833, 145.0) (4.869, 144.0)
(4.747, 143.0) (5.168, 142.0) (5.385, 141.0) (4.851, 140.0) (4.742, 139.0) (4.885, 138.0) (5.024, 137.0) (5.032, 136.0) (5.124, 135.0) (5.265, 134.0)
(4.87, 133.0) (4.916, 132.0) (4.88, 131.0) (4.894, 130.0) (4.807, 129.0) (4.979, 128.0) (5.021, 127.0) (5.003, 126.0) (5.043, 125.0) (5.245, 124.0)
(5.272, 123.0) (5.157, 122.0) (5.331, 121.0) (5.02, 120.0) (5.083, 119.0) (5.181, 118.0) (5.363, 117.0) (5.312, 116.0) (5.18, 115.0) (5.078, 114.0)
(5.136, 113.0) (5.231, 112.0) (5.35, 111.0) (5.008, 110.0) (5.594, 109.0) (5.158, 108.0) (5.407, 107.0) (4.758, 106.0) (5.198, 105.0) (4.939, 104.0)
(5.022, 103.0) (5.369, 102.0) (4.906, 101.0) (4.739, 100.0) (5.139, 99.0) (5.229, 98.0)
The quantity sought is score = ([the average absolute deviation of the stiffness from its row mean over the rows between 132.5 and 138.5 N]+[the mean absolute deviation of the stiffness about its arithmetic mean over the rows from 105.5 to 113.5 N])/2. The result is 0.15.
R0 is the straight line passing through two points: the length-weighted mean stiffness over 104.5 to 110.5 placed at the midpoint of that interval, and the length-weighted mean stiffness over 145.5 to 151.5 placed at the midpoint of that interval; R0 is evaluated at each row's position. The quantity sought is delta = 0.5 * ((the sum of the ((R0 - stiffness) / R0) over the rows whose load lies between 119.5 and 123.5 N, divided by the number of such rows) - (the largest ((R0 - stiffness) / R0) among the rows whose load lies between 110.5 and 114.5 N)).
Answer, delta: -0.015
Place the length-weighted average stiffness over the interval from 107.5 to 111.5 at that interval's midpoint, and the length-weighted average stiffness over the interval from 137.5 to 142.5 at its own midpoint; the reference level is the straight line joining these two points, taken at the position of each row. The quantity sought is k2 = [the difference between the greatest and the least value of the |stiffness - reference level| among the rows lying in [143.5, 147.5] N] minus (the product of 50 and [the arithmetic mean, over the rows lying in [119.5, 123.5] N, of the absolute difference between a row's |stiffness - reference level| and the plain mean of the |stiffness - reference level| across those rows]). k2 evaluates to -2.4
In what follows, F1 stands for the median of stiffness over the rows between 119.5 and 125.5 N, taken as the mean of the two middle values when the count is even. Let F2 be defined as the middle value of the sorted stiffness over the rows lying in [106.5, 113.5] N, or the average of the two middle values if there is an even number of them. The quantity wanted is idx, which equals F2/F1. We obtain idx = 1.01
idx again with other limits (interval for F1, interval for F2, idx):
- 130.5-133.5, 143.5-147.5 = 0.99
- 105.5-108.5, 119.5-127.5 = 0.99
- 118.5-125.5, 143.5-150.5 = 0.96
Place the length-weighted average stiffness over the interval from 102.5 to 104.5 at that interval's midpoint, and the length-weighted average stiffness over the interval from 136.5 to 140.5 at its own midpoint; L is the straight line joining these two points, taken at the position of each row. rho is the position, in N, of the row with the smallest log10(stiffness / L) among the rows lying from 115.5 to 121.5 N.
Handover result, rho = 120.0 N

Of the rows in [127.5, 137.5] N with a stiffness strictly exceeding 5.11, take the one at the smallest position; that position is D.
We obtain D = 134.0 N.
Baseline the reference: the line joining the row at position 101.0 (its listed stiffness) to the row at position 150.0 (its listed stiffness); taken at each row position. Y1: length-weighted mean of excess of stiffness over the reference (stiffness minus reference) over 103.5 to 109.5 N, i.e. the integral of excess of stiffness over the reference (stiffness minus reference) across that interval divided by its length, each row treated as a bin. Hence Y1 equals 0.3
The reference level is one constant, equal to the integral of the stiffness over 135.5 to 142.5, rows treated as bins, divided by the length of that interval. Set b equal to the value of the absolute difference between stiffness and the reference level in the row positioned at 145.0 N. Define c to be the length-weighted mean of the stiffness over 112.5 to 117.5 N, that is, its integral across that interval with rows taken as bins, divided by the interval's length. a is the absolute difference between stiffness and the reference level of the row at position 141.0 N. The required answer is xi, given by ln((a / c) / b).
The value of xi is -0.9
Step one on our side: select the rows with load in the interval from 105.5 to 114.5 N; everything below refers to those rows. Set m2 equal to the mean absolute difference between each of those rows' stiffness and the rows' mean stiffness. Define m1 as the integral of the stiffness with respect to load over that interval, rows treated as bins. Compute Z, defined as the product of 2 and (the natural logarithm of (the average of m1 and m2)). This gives 6.3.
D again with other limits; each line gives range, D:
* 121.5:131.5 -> 122.0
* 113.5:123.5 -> 115.0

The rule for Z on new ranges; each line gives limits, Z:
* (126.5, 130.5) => 4.6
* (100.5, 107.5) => 5.8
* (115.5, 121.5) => 5.5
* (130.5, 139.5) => 6.2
